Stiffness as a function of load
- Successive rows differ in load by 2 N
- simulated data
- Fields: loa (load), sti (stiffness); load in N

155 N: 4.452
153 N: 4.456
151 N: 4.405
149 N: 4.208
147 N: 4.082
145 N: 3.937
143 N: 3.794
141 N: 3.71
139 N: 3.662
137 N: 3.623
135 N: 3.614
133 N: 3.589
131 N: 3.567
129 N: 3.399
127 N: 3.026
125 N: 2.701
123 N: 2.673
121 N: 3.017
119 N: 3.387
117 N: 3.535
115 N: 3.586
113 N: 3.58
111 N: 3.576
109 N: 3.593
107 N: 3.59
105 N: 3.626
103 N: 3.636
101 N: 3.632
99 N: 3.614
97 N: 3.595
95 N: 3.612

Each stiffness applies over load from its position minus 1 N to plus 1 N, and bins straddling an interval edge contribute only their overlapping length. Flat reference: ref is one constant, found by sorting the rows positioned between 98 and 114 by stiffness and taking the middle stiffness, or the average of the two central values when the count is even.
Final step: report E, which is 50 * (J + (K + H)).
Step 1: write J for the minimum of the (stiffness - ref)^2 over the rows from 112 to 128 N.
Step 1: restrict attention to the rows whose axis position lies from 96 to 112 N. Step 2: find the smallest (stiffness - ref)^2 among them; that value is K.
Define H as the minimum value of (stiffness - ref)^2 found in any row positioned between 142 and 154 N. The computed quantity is 2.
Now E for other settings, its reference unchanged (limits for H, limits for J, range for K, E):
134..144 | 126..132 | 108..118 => 0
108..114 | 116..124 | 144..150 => 6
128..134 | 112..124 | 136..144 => 0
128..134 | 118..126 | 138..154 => 3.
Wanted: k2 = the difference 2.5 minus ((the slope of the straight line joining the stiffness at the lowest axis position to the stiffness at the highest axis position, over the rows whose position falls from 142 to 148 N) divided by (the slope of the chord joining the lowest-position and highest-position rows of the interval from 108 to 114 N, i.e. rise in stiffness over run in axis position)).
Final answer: 24.7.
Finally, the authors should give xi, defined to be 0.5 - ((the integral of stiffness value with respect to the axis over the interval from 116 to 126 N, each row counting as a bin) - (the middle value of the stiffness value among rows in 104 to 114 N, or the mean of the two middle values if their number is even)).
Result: -27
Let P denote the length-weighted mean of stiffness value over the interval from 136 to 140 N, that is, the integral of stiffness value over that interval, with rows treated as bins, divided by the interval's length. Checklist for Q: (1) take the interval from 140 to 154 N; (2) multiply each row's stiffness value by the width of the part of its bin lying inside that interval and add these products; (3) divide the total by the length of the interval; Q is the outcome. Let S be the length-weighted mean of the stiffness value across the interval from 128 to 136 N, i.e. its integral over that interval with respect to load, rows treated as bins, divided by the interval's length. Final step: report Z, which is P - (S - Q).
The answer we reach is 4.2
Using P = 3.64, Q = 4.08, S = 3.54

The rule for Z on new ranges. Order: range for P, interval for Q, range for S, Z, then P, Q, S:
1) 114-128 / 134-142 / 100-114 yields 3.2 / 3.13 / 3.65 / 3.60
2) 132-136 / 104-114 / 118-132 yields 4.1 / 3.60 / 3.59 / 3.11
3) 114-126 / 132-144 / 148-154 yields 2.5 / 3.15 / 3.67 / 4.36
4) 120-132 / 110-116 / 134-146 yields 2.9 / 3.06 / 3.58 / 3.72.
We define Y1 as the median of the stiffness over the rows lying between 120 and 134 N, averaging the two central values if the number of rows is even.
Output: 3.03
